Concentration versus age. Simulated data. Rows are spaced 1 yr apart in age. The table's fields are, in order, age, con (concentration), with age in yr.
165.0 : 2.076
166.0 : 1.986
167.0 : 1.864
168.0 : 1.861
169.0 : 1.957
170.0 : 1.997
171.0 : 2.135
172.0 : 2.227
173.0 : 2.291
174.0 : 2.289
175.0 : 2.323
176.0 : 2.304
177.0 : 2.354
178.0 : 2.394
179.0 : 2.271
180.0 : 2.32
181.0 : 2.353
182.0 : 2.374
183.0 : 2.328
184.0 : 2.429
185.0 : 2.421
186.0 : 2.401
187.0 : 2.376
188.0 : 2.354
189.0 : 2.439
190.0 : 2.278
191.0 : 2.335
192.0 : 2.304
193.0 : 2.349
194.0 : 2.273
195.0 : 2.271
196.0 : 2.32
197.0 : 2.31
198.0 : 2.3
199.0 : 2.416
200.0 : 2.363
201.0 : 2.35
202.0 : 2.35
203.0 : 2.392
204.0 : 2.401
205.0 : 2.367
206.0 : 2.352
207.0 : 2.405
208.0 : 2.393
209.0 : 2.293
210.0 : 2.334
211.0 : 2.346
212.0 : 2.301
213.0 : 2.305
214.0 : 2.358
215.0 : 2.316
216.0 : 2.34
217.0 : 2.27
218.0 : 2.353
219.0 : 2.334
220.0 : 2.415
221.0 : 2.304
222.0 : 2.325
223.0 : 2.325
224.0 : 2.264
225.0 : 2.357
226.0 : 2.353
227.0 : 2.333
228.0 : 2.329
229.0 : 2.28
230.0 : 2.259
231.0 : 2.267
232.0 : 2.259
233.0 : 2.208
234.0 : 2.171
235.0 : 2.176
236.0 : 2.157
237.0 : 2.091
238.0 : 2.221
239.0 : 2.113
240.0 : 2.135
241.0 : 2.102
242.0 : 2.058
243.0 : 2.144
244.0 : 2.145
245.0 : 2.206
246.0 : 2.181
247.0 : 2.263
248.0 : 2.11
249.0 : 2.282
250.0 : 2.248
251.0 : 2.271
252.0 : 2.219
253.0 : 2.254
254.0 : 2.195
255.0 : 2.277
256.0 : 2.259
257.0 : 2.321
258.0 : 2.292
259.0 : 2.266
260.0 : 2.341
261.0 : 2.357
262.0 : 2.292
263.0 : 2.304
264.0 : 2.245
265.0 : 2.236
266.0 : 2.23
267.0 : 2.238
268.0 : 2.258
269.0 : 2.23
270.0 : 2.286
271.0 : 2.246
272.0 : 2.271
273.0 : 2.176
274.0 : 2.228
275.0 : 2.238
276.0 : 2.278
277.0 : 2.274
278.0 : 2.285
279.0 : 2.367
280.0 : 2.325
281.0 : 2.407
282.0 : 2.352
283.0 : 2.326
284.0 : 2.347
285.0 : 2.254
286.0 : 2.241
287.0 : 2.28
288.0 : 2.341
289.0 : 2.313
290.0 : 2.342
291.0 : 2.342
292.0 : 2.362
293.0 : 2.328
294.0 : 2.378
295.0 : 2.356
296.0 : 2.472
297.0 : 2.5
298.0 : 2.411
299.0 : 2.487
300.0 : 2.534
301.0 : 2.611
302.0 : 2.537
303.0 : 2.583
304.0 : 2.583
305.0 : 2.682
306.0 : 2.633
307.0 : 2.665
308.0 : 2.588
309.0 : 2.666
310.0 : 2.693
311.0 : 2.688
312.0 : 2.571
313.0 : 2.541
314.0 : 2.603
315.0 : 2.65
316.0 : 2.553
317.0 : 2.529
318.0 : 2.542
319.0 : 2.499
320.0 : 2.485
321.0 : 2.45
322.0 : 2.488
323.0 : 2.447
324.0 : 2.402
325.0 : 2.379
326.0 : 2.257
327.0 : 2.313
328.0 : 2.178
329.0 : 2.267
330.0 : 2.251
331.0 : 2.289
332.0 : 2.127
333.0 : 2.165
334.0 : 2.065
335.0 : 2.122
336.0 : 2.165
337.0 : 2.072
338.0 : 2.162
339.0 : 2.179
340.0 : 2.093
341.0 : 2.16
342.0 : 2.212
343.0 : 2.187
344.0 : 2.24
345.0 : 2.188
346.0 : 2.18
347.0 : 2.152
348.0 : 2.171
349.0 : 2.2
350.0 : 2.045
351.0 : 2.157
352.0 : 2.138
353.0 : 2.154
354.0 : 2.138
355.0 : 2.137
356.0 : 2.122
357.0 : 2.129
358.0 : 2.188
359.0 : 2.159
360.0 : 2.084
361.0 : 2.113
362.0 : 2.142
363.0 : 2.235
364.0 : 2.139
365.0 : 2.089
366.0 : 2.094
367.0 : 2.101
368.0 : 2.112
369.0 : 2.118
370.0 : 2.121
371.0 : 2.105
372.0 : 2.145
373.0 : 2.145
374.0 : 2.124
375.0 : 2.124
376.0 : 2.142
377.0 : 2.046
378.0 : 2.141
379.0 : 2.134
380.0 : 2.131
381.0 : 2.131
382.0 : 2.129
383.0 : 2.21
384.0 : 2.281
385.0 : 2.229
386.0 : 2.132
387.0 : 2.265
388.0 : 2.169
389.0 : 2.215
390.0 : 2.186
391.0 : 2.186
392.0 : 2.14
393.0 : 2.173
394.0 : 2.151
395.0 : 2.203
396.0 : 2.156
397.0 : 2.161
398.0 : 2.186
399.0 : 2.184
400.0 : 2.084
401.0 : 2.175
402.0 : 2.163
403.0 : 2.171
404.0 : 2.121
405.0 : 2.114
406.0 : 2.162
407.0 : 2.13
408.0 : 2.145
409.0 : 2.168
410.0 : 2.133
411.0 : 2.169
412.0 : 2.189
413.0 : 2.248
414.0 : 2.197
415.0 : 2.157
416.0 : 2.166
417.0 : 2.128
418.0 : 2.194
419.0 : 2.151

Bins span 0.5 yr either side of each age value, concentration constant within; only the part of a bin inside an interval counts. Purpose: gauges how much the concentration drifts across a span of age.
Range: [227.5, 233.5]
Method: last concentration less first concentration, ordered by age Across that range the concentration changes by -0.12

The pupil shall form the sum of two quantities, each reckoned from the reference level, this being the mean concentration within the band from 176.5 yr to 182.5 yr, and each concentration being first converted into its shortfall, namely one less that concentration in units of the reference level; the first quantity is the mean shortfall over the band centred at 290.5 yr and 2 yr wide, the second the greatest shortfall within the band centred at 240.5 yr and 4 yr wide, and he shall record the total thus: 0.12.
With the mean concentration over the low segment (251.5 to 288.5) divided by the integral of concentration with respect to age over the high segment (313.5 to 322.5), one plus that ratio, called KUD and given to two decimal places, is 1.10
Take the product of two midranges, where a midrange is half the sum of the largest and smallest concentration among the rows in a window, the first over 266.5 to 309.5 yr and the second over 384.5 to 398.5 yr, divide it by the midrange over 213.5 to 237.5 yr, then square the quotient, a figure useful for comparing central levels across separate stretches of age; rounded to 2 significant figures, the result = 5.6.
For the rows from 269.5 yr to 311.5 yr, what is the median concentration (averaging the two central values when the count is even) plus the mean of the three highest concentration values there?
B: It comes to 5.0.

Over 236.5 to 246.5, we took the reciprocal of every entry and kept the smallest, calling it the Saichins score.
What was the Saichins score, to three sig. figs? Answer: 0.450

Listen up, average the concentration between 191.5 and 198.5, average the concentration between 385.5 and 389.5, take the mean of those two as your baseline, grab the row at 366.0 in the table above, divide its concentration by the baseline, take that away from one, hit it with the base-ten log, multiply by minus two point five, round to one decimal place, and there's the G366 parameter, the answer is 2.9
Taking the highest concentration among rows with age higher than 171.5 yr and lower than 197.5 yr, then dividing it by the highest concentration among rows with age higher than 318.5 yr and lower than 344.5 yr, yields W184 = 0.98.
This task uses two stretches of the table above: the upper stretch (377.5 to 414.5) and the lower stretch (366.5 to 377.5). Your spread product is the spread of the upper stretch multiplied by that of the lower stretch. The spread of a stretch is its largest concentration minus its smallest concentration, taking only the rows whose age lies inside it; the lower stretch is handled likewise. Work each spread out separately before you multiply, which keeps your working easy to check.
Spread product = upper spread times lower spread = 0.020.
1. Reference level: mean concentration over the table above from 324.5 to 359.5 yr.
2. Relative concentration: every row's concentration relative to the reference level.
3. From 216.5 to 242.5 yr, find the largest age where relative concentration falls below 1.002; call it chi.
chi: 242.0 yr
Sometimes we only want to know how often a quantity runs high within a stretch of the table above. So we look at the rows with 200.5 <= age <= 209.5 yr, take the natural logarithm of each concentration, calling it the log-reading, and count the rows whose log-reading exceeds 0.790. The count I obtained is 9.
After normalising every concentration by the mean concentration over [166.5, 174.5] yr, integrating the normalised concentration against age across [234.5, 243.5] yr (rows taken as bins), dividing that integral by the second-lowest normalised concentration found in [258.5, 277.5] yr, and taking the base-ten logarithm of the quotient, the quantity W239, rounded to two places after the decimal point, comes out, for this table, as 0.94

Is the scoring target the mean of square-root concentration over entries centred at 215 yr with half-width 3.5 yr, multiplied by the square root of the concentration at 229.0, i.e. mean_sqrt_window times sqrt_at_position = 2.30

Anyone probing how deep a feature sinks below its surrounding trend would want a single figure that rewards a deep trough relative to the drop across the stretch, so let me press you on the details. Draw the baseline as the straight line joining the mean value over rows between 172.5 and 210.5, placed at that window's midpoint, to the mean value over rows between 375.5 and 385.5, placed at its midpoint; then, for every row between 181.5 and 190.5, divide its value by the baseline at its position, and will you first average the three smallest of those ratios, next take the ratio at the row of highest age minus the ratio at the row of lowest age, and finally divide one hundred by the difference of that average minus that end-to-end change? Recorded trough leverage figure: 98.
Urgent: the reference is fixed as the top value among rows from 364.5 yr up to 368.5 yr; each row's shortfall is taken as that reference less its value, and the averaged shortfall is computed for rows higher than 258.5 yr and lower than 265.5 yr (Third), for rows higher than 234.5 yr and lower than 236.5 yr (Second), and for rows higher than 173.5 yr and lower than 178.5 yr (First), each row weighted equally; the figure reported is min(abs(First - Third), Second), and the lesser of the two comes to -0.05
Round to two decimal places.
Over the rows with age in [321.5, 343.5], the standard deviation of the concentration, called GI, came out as 0.12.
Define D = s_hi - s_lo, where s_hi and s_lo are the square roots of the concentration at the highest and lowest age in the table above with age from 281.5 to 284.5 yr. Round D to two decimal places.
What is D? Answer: 0.00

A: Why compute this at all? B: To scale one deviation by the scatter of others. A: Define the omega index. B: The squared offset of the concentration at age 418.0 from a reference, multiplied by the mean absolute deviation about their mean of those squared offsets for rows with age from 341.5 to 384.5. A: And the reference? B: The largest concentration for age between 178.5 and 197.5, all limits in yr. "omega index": 0.0012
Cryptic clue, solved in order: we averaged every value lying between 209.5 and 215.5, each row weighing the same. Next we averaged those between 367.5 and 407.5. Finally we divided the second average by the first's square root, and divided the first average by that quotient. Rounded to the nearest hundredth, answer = 1.65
